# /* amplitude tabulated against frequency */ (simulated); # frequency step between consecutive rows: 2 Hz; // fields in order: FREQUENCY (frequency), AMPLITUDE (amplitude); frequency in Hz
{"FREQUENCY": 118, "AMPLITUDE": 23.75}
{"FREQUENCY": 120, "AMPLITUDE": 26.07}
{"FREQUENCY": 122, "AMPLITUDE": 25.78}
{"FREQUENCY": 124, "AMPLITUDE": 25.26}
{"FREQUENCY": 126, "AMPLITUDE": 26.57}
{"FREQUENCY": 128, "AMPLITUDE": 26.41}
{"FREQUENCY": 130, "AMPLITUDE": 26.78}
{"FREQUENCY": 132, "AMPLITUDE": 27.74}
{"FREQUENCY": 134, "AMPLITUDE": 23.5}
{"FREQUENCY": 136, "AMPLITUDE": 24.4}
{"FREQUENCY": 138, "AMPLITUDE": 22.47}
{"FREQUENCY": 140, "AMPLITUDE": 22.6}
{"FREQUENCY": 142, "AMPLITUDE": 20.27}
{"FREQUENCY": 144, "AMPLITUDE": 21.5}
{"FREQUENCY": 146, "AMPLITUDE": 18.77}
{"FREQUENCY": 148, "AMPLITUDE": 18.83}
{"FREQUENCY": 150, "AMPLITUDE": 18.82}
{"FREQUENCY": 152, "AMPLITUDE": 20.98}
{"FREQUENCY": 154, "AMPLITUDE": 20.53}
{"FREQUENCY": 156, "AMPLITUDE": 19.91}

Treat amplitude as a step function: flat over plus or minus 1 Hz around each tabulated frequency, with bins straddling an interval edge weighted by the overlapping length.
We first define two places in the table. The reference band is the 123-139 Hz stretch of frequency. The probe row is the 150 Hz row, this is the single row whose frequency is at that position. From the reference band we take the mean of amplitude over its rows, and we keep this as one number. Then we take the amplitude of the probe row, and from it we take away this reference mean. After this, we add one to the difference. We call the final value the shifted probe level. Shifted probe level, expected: -6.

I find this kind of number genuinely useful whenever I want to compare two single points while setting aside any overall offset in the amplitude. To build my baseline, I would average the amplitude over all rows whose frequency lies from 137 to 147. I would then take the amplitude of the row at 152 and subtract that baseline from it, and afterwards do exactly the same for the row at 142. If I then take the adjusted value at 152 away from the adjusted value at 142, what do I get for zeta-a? -0.7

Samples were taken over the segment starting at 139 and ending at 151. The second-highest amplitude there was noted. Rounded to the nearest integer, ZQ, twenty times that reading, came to 430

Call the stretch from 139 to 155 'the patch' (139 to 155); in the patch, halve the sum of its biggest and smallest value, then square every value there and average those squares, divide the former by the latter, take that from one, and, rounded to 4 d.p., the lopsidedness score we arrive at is 0.9500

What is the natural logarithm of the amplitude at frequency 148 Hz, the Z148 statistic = 2.9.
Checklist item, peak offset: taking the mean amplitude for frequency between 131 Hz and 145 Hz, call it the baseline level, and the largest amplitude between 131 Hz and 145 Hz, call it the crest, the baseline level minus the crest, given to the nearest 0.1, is -4.5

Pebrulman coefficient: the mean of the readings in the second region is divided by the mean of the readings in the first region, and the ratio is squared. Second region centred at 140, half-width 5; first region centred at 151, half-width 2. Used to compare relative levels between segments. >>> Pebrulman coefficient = 1.25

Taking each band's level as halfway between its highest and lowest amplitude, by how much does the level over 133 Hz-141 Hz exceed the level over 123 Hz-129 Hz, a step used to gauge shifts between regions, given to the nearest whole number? -2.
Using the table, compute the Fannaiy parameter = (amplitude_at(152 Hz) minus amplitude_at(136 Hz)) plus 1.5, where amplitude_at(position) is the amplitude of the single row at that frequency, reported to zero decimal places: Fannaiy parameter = -2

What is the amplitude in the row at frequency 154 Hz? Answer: 20.53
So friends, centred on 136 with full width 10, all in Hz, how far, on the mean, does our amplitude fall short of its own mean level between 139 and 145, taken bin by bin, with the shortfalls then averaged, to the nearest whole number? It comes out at -3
